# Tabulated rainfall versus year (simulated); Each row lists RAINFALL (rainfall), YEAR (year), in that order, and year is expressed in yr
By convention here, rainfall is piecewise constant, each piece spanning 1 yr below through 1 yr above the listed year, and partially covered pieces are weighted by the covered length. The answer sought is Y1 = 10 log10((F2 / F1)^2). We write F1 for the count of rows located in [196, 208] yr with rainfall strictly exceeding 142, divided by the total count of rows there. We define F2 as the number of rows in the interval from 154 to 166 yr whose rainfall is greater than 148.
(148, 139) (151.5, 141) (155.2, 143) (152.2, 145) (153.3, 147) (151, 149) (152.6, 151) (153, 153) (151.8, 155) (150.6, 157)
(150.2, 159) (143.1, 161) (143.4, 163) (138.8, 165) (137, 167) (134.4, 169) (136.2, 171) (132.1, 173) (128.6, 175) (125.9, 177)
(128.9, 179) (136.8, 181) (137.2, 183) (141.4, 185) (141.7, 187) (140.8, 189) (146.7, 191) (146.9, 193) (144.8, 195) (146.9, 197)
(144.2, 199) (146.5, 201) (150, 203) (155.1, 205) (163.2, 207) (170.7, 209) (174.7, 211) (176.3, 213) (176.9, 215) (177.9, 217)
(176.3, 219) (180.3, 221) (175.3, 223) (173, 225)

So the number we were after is 10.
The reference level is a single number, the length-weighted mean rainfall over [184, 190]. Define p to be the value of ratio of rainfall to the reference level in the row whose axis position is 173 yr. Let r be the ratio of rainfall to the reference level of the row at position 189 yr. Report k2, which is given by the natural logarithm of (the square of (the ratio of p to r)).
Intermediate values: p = 0.93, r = 1.00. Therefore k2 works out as -0.13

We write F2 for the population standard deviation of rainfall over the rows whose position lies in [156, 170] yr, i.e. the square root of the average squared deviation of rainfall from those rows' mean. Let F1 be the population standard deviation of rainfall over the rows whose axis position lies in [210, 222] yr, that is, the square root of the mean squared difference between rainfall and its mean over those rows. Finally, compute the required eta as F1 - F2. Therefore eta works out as -4.1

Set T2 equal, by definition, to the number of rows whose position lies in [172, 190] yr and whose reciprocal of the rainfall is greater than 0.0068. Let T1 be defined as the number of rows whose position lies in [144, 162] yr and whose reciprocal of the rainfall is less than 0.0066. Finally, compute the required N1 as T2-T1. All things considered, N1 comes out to 4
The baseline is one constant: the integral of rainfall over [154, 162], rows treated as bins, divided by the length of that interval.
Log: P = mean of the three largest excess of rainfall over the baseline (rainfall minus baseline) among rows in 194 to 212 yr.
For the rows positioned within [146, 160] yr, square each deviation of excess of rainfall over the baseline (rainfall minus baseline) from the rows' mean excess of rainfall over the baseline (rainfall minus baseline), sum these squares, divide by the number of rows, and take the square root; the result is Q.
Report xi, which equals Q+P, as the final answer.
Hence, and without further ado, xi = 22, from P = 21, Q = 1.1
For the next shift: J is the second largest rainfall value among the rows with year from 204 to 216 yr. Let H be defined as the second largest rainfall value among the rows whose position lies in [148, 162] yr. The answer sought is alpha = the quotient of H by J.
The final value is 0.87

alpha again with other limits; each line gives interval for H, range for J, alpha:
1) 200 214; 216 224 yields 0.98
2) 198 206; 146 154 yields 0.98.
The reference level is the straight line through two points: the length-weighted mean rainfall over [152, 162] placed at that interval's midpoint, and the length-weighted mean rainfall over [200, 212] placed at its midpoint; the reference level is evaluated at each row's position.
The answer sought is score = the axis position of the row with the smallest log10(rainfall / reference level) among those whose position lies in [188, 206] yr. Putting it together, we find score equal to 189 yr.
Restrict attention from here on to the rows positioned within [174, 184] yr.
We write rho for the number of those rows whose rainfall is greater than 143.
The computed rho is 0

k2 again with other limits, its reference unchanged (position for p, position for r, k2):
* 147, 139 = 0.07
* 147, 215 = -0.29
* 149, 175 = 0.32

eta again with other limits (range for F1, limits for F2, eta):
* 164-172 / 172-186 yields -3.6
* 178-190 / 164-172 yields 2.8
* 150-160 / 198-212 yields -10.0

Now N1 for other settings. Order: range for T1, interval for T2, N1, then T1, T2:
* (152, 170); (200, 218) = -1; 2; 1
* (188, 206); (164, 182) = 8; 1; 9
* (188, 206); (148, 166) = 2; 1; 3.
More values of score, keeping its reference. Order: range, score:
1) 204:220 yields 205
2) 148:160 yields 159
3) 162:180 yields 177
